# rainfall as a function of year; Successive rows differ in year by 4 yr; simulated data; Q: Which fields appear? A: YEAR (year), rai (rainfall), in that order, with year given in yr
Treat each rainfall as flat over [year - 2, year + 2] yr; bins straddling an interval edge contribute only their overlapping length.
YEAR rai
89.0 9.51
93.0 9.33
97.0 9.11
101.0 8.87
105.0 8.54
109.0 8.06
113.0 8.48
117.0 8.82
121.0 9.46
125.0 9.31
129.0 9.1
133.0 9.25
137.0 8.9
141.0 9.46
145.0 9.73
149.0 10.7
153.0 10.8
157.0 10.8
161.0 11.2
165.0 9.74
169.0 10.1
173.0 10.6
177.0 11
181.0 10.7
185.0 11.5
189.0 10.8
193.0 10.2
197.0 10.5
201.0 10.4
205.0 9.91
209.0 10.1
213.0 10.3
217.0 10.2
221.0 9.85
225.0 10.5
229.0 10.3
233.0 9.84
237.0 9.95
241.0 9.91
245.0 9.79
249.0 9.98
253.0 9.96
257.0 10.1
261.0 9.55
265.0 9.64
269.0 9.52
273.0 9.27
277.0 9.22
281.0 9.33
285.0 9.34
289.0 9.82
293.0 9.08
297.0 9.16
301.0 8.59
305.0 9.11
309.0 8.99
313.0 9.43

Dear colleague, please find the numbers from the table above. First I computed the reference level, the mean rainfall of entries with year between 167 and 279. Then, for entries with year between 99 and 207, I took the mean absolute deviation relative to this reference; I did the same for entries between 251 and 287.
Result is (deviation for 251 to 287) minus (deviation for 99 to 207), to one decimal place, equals -0.2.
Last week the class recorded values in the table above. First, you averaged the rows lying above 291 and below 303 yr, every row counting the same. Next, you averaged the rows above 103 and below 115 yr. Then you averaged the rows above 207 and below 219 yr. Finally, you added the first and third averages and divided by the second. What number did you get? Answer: 2.29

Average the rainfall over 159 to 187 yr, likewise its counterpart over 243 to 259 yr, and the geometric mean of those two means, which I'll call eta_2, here 10.3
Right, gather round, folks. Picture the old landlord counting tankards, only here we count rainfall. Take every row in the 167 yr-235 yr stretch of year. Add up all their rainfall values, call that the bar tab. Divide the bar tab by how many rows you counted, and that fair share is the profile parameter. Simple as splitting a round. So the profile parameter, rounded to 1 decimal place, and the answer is 10.4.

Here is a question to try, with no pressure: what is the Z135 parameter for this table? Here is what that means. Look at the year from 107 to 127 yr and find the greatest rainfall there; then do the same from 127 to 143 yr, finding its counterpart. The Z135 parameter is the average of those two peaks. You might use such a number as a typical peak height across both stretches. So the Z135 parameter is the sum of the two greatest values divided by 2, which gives 9.5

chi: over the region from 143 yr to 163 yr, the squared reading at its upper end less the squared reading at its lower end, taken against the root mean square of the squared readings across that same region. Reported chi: 0.27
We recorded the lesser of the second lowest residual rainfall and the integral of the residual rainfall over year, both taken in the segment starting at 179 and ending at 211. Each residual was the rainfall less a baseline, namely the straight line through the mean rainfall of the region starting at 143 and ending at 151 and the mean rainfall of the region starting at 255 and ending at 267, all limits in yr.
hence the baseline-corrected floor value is 0.13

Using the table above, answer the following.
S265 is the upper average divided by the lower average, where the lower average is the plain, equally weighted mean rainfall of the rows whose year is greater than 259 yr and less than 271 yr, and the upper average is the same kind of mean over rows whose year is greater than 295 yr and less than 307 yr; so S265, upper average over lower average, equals 0.94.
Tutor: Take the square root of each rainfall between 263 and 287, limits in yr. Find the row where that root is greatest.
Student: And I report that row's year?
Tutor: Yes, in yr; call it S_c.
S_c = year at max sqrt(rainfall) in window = 265.0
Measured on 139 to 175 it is 161.0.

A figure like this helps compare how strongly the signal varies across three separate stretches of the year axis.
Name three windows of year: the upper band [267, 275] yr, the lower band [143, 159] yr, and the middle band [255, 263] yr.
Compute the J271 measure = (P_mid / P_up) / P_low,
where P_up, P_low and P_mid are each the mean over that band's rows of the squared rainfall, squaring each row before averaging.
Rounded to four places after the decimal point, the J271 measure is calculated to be 0.0099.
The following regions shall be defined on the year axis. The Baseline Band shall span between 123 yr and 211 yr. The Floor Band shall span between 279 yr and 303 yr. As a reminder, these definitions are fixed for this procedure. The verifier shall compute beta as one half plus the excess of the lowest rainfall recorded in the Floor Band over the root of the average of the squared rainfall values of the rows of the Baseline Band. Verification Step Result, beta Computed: -1.2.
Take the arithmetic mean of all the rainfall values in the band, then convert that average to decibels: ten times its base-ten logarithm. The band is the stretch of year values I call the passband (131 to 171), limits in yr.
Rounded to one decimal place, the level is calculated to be 10.0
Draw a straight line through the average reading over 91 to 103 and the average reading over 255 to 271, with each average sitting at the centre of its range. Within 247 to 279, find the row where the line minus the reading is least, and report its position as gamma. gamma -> 257.0 yr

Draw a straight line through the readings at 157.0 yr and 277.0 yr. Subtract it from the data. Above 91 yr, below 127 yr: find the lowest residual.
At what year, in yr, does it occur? 109.0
